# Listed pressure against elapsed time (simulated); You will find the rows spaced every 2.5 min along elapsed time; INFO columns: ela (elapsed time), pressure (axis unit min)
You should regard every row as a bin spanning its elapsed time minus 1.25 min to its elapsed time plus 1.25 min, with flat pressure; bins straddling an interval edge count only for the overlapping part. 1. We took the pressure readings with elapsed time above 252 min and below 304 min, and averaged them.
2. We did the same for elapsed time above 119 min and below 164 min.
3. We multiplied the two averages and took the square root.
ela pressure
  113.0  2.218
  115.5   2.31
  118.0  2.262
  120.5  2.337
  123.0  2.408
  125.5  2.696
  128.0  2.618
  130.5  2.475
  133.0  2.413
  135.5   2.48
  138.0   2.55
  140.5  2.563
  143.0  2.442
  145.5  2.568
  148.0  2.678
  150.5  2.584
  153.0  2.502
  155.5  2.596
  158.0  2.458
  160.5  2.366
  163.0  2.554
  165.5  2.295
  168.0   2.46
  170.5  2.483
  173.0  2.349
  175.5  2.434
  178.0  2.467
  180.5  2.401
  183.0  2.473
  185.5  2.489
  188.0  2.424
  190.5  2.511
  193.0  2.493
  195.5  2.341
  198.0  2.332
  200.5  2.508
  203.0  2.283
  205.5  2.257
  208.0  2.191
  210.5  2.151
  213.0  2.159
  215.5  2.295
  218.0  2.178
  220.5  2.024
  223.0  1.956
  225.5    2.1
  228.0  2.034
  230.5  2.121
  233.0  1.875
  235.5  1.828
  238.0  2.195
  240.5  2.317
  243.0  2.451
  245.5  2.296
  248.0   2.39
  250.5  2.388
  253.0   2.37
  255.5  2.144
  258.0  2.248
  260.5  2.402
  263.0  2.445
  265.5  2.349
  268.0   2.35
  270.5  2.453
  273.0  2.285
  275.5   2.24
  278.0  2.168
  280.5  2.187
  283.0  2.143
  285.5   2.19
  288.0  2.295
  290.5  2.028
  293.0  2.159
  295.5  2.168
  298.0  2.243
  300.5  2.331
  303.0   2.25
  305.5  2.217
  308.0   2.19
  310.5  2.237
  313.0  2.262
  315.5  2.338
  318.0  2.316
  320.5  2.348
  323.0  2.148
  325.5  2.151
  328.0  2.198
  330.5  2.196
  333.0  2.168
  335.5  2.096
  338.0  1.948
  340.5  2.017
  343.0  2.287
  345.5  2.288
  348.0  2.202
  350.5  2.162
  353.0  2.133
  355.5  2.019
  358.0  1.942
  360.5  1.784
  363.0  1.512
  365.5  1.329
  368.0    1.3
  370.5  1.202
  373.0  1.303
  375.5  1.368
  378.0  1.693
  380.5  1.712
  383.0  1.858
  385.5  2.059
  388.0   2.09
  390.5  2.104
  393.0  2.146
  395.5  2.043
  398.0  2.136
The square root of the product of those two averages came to 2.38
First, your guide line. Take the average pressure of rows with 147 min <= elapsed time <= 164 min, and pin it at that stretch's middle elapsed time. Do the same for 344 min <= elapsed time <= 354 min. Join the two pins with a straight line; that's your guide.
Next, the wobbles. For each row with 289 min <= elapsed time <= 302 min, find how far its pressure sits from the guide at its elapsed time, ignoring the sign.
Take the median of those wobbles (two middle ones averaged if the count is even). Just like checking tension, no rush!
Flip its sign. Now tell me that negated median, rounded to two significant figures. -0.12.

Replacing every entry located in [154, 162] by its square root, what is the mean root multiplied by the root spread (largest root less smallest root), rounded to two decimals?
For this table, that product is 0.11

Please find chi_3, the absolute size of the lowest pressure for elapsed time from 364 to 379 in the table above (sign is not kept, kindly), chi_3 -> 1.20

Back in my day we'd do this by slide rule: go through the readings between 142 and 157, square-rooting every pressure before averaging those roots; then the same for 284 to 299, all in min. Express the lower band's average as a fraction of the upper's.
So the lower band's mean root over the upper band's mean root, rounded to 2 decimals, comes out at 1.08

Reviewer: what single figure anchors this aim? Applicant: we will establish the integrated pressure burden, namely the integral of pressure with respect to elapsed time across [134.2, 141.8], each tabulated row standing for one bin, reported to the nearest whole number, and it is 19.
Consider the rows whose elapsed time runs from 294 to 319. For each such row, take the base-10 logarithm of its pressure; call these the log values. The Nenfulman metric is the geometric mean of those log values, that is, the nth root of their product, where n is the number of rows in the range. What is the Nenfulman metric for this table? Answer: 0.353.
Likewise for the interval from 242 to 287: 0.362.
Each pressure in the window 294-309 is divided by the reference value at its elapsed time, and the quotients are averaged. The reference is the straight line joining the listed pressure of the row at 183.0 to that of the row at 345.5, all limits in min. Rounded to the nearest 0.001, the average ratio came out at 0.955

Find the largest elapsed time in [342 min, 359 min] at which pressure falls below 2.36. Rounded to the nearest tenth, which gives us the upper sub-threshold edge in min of 358.0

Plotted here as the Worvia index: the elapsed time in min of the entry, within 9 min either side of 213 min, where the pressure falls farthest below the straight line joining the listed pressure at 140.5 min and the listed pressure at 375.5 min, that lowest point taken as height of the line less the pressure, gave 220.5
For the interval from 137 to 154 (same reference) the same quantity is 143.0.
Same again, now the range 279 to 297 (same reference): 290.5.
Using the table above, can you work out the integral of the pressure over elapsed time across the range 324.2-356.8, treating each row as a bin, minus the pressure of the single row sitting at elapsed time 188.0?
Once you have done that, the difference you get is 67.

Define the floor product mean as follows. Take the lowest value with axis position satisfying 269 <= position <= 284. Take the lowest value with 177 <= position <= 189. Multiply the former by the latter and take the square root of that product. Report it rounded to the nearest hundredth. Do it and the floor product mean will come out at 2.27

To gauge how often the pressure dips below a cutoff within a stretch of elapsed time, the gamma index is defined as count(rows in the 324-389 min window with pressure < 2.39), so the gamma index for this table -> 26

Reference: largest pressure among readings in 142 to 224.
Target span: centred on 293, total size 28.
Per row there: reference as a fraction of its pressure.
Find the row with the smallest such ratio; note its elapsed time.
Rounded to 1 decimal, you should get 300.5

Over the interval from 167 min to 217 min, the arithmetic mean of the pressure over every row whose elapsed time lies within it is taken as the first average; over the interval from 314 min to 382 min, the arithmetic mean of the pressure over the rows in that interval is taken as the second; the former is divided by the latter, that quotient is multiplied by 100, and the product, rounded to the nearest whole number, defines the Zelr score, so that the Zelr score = 123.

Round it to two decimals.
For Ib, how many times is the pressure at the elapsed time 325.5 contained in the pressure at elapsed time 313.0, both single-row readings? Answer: 1.05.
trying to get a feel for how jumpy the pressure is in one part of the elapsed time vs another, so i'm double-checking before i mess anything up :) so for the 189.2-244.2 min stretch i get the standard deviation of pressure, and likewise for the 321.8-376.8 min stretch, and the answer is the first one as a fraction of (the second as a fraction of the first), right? 0.10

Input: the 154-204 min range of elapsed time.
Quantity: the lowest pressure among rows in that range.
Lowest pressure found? 2.283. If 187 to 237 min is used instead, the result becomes 1.828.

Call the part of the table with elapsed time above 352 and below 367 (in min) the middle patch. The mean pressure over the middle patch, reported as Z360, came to 1.8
